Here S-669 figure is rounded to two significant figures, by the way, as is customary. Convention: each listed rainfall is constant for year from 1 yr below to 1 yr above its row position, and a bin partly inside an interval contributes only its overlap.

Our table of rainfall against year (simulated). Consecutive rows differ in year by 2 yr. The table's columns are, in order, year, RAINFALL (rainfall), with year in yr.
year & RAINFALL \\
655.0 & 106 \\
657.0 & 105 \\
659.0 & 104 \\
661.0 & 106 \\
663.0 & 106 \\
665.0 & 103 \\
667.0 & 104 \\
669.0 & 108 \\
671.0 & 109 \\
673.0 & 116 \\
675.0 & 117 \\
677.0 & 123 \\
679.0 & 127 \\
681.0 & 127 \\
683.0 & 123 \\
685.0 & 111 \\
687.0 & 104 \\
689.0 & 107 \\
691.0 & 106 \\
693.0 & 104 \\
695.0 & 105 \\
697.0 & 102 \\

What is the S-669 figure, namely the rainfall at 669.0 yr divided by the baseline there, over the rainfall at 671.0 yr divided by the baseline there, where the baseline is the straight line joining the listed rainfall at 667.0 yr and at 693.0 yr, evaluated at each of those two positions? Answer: 0.99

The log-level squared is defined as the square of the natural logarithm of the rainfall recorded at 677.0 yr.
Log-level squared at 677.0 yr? 23.2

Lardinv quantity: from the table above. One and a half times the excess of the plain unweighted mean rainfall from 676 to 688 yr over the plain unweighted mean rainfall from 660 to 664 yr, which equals 20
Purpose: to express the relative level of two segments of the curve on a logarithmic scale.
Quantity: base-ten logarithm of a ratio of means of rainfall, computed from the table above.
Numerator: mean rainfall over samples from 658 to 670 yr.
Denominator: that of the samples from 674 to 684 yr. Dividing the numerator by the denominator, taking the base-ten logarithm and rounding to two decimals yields -0.07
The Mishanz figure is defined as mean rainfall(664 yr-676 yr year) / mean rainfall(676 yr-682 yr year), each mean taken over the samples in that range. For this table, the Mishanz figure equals 0.87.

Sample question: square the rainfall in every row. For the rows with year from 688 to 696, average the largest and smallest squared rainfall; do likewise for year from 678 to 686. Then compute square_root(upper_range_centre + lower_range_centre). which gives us 159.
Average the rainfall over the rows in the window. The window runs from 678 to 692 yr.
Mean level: 115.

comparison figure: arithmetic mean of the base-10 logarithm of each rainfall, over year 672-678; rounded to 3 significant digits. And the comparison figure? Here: 2.07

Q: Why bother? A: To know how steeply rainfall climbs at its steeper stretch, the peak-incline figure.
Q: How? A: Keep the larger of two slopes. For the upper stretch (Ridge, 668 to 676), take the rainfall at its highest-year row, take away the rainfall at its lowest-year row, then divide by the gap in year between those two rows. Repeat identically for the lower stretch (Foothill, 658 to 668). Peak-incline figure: 1.5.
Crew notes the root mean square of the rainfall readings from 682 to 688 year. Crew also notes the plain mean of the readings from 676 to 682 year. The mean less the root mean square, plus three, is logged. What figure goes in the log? 16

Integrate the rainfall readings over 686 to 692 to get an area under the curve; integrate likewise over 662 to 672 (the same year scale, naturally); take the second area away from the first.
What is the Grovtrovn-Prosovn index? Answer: -426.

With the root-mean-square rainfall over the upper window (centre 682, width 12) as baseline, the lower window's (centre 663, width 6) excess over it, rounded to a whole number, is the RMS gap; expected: -14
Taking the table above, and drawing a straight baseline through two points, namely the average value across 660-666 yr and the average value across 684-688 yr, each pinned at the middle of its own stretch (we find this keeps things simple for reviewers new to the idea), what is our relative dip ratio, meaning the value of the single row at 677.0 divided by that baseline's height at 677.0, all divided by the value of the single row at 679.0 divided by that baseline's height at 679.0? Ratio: 0.97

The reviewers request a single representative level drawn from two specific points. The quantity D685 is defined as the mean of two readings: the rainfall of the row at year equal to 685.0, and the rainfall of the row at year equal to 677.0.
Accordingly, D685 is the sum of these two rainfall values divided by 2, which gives 117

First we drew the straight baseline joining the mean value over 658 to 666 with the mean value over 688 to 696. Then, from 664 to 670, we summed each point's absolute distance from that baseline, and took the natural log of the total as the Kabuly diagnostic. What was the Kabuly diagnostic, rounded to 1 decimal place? 1.8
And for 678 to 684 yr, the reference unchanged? 4.1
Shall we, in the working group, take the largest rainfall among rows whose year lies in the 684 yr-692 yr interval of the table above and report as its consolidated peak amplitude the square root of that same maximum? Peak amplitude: 10.5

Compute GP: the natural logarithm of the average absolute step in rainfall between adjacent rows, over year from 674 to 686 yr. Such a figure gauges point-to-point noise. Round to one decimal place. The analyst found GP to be 1.6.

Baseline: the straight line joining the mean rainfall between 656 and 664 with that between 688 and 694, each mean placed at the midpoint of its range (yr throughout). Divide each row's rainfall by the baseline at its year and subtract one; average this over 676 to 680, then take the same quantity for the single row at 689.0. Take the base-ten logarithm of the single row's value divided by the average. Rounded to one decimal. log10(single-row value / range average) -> -1.2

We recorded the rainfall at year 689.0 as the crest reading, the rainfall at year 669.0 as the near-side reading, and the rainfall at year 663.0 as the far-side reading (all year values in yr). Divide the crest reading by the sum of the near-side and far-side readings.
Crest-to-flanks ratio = 0.500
